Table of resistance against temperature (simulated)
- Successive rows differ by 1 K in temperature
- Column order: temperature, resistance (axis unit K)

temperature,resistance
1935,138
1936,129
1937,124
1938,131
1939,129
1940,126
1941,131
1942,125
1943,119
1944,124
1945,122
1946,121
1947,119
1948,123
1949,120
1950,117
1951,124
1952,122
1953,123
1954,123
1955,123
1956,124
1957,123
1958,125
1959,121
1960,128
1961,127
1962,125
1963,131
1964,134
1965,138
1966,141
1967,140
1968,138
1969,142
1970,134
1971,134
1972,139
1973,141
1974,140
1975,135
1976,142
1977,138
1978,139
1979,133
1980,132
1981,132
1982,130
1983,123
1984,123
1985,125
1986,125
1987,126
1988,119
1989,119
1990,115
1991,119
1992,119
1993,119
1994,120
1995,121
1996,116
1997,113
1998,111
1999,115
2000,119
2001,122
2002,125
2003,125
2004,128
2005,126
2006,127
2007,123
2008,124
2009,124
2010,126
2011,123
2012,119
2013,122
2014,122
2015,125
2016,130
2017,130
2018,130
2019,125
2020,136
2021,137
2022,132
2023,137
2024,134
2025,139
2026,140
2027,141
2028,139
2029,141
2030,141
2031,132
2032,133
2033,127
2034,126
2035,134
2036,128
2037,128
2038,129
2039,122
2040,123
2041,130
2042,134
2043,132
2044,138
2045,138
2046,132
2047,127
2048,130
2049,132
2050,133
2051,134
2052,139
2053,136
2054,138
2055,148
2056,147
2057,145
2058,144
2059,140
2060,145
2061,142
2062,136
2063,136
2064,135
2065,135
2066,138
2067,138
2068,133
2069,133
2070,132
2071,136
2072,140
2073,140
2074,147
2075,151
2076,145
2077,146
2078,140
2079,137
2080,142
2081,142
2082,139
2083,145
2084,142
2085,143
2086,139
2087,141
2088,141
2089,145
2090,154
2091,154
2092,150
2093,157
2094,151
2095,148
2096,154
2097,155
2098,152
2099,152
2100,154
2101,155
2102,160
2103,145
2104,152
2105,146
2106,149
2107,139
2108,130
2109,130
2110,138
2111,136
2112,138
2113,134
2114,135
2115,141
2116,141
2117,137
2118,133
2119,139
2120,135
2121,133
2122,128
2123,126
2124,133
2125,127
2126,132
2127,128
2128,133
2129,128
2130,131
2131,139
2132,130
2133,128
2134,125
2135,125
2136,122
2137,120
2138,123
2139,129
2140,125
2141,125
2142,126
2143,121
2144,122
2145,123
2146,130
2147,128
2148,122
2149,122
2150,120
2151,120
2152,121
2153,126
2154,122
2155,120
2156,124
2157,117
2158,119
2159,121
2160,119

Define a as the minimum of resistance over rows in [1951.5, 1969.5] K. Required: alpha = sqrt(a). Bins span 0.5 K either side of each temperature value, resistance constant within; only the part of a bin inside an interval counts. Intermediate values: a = 121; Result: 11.00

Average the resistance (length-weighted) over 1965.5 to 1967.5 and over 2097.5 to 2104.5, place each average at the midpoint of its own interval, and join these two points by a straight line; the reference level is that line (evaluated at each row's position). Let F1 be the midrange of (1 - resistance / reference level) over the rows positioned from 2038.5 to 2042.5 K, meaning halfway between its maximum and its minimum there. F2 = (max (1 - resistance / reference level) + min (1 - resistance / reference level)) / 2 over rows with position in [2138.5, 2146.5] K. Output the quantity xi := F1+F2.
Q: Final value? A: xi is 0.331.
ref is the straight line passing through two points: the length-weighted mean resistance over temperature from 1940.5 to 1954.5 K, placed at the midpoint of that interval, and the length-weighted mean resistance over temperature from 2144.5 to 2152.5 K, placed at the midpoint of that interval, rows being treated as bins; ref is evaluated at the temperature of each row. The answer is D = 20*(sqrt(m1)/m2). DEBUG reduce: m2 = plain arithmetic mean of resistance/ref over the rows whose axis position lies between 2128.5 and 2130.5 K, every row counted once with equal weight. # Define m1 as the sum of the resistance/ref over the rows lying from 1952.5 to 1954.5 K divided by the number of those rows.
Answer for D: 19.1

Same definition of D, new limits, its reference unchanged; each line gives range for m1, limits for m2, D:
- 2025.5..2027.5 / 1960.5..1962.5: 20.8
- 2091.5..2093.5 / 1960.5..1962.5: 21.7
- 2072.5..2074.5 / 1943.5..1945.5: 21.5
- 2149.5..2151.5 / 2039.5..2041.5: 19.2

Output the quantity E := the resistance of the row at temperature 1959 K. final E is 121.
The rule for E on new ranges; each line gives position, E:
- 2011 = 123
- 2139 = 129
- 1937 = 124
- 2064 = 135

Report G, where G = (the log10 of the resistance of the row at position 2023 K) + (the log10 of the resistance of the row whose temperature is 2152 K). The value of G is 4.220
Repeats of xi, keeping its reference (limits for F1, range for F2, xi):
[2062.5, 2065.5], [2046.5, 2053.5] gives 0.196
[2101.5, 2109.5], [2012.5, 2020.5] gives 0.165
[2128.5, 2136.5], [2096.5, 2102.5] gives 0.142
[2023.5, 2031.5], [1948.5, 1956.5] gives 0.200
